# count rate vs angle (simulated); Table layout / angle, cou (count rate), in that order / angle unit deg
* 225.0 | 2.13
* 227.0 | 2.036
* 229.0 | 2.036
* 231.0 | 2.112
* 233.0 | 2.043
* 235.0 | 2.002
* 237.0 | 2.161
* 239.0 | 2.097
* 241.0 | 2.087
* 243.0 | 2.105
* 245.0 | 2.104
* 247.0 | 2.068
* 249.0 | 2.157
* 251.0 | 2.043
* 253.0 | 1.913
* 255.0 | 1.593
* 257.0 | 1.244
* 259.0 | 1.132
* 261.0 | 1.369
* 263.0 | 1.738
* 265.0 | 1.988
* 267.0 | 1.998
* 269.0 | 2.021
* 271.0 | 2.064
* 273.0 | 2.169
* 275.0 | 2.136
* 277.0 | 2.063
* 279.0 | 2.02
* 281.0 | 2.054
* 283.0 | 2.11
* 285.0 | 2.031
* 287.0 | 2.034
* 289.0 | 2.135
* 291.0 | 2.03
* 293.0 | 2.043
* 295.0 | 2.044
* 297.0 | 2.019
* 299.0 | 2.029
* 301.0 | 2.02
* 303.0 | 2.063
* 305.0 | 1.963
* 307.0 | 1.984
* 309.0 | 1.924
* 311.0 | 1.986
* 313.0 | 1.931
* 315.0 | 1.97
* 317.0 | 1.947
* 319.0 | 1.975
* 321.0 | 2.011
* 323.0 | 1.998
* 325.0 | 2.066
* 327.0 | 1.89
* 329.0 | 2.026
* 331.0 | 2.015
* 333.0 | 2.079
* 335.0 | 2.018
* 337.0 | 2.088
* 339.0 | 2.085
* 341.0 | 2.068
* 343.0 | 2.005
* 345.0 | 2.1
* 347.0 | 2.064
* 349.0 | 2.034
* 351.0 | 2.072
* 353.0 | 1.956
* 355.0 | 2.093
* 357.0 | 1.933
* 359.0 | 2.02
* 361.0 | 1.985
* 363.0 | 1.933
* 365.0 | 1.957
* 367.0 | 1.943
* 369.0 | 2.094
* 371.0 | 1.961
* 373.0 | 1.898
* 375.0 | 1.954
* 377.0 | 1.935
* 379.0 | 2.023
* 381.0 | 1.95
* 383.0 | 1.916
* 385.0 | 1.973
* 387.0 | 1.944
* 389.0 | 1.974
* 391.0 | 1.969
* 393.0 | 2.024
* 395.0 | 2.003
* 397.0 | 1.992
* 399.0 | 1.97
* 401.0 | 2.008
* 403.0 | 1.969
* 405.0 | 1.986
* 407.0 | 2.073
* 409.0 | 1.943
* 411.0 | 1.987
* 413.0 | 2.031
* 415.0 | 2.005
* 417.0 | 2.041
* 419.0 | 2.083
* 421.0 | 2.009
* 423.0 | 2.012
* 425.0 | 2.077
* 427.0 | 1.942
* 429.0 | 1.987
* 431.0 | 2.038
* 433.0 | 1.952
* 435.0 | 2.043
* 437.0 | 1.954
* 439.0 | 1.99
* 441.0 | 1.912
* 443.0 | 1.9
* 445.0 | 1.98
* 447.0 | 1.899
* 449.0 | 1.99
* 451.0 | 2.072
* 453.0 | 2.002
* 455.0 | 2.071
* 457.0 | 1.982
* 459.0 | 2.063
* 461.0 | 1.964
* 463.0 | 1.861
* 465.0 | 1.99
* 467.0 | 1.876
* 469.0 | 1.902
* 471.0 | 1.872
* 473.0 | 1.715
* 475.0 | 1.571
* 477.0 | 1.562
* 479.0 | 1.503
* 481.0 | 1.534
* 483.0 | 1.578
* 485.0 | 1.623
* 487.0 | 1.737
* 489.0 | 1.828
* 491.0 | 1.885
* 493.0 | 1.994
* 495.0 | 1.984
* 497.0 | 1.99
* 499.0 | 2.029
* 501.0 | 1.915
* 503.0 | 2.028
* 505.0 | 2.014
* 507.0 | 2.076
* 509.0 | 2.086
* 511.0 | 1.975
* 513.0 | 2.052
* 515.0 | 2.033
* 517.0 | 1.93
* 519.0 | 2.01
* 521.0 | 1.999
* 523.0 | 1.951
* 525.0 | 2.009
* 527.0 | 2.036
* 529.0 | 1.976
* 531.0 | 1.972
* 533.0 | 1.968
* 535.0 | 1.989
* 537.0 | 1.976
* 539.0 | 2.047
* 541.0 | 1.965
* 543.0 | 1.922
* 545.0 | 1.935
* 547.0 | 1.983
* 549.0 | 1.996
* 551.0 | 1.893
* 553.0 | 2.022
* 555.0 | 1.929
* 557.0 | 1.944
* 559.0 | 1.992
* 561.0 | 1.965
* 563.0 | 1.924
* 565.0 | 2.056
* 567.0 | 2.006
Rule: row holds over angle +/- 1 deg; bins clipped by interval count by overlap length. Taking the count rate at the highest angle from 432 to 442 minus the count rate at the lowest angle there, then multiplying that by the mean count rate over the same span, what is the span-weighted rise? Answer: -0.08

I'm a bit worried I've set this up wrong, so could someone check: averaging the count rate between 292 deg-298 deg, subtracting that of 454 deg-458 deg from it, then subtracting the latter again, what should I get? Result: -2.02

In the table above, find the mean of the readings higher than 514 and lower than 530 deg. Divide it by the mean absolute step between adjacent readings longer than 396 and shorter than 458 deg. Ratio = 32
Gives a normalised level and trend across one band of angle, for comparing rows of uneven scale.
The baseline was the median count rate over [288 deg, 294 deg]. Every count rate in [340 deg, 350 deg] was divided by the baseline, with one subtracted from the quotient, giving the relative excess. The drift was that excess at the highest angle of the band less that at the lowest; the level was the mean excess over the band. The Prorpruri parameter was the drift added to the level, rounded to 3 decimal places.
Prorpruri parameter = -0.011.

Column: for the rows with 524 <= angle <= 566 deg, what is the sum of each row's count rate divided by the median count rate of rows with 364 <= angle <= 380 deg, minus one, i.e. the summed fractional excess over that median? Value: 0.22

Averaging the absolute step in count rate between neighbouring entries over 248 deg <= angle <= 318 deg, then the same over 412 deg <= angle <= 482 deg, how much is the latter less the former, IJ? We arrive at -0.019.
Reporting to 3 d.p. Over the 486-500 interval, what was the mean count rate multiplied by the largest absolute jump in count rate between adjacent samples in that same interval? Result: 0.209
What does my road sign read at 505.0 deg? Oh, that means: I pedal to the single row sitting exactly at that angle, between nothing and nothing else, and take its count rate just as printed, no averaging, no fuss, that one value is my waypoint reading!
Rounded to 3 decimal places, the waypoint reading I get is 2.014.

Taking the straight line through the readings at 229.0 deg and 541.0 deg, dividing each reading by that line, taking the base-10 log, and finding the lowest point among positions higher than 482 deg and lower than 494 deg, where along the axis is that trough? 483.0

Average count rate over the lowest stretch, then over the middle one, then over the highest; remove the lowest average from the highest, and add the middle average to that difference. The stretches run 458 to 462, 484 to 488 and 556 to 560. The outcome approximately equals 1.6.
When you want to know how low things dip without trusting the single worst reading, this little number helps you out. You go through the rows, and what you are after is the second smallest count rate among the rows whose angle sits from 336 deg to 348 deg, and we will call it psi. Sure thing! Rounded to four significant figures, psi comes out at 2.064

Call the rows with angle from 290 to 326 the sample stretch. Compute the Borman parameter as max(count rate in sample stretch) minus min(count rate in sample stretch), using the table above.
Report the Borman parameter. 0.142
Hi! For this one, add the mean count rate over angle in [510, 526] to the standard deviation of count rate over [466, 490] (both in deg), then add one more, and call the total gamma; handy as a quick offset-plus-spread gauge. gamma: 3.14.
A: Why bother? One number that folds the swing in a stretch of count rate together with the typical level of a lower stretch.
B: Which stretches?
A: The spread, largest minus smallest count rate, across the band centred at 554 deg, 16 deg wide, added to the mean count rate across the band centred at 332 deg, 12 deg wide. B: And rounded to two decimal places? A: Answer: 2.15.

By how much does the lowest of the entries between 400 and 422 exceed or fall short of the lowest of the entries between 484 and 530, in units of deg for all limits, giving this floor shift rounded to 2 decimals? 0.32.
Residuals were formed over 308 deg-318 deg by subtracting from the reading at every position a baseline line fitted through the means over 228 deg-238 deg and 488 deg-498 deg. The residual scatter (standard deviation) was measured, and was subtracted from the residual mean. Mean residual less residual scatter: -0.10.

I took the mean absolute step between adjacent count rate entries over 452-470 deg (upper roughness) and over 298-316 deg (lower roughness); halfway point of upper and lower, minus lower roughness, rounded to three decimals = 0.020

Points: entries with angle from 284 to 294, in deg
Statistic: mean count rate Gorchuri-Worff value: 2.05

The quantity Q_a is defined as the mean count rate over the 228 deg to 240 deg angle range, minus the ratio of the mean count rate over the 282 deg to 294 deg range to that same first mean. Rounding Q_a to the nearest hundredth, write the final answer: 1.08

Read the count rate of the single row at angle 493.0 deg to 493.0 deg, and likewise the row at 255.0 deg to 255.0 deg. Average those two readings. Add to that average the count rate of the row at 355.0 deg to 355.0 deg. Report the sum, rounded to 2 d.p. 3.89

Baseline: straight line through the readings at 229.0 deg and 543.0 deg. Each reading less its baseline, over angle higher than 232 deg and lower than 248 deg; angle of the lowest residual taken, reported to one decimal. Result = 235.0 deg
